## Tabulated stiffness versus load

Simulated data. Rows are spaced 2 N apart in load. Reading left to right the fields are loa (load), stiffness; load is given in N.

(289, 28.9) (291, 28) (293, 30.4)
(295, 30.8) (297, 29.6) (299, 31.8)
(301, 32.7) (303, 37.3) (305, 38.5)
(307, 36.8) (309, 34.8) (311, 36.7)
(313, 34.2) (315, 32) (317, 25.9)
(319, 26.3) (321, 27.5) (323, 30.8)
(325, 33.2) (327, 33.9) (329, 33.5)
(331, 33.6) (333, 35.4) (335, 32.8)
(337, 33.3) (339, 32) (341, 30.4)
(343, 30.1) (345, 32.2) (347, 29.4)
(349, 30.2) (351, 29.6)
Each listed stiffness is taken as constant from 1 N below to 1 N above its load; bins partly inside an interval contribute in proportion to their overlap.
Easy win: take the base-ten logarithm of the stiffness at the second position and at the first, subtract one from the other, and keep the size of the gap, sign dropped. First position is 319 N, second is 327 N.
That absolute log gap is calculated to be 0.11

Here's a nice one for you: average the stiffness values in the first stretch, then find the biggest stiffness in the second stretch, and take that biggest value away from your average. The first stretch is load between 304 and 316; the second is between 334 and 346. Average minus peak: 2.2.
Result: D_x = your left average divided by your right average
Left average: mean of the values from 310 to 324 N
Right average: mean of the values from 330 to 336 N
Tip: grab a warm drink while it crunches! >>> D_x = 0.90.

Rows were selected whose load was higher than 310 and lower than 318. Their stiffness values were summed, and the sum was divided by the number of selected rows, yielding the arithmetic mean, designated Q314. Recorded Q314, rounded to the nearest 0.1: 32.2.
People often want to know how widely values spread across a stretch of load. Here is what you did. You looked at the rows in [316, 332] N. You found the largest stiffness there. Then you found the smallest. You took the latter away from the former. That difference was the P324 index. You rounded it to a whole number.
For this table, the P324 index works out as 8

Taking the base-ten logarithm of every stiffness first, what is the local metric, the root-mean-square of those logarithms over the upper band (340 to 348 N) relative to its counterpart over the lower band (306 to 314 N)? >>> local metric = 0.96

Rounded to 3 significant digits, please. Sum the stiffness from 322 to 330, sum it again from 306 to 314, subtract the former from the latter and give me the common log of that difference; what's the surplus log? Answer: 1.05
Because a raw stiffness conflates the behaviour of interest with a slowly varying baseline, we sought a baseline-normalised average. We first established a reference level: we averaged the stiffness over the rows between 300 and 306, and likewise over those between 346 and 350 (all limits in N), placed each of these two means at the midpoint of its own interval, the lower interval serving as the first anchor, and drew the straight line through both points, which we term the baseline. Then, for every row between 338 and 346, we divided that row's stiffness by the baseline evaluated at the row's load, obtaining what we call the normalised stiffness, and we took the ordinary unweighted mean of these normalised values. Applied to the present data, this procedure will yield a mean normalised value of 1.02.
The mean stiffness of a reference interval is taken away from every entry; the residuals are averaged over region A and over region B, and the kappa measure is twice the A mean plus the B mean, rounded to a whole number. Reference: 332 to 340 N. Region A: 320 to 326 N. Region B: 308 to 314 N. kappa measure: -4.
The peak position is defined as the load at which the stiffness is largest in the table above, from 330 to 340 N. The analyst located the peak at 333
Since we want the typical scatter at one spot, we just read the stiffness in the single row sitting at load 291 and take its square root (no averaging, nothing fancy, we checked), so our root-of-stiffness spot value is 5.29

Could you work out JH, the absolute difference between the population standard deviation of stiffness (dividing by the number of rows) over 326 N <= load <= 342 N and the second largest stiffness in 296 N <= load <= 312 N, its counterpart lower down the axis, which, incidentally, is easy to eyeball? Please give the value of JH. 36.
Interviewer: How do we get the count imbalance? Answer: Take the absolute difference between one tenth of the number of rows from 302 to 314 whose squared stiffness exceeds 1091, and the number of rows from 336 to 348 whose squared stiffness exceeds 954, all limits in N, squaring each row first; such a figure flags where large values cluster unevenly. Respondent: 2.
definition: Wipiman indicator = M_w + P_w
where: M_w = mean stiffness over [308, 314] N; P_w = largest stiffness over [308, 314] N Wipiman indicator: 72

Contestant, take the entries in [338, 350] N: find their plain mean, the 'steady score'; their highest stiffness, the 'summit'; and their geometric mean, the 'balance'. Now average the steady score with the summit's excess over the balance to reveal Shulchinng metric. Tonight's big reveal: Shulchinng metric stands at 16.1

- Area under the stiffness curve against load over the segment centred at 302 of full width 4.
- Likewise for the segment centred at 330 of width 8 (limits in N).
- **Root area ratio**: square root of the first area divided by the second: 0.72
